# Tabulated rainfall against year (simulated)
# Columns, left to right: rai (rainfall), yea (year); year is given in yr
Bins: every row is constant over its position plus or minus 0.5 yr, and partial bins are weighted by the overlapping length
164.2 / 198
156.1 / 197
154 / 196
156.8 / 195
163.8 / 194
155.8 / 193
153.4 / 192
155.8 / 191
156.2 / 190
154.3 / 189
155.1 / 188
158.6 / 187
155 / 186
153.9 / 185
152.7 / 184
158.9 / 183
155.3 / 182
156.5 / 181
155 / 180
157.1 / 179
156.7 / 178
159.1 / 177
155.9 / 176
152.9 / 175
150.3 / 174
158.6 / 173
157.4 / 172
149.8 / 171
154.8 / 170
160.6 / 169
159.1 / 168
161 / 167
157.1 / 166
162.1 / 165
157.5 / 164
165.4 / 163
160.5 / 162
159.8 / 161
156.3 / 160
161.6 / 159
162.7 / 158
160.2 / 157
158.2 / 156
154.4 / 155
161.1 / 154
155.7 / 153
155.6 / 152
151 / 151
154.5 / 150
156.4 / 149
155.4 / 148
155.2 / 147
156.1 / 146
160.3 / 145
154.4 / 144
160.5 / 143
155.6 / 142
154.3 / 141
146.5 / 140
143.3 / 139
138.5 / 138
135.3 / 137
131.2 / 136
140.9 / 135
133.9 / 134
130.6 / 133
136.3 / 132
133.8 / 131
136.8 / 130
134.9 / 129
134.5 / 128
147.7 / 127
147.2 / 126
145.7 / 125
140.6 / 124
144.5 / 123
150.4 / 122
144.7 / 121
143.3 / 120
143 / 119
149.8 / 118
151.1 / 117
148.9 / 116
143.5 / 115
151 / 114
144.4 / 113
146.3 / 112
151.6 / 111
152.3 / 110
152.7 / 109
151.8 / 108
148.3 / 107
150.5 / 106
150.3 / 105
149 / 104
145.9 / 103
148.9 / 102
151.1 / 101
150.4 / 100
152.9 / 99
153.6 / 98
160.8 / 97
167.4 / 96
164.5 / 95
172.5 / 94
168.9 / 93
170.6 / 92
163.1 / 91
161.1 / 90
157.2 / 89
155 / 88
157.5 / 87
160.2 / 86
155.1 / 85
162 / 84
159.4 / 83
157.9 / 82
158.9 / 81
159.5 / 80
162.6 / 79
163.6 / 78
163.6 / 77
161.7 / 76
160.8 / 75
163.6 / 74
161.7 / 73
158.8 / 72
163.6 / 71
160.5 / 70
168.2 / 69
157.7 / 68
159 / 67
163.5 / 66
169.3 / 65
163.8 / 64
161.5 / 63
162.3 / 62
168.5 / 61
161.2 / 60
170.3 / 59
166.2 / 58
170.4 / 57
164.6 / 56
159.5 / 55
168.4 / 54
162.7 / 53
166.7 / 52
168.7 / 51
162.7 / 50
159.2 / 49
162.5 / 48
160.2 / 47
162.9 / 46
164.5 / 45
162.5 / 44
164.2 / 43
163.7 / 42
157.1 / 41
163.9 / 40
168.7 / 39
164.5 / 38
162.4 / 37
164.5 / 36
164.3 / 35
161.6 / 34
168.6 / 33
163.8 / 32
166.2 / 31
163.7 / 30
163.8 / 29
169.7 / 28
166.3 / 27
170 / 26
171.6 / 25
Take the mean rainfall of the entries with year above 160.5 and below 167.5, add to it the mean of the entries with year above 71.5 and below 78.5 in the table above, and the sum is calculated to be 322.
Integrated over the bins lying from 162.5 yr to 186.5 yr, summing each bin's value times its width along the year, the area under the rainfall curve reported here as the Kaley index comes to 3763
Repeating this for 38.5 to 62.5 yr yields 3942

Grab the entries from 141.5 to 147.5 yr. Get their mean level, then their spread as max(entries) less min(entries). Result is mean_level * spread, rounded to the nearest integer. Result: 958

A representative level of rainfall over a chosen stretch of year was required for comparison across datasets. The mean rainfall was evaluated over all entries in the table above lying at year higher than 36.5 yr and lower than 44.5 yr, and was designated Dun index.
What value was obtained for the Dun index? 163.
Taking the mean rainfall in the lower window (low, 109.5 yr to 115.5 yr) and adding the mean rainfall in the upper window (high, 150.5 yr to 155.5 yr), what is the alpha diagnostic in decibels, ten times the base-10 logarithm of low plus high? 24.83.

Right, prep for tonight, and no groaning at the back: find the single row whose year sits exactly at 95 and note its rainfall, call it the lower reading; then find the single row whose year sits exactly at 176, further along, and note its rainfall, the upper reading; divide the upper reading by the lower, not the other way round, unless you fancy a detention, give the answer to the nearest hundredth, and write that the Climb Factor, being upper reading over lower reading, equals 0.95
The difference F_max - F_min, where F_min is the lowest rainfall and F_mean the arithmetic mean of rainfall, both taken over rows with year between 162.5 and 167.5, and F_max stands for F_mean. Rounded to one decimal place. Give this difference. 3.5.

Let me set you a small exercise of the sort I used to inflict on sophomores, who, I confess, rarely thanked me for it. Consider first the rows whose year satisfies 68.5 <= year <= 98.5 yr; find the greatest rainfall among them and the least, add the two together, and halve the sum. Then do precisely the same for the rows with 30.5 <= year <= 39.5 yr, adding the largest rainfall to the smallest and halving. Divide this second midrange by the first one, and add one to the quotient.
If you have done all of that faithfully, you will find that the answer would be 2.01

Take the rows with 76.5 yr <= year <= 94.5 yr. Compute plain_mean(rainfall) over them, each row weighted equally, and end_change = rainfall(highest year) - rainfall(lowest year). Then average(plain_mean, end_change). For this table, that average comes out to 85.2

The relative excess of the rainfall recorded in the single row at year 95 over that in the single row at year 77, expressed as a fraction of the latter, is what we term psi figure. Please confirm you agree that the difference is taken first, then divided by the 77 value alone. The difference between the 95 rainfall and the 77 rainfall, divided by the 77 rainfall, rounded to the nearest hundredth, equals 0.01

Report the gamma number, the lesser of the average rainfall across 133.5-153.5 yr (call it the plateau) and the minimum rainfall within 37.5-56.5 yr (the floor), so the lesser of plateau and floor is 150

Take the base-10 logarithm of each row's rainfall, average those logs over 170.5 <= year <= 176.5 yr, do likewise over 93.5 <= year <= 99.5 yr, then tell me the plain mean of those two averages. 2.20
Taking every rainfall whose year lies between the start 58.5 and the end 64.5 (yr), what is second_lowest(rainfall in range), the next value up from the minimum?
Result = 161.5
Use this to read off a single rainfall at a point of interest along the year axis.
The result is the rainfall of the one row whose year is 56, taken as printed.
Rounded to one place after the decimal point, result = 164.6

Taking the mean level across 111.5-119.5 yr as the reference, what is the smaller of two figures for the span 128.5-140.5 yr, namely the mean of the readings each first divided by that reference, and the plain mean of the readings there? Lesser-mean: 0.93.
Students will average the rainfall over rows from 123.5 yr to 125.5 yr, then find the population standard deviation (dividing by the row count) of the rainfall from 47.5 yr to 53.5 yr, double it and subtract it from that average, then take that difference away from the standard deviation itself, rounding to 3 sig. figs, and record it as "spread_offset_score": -134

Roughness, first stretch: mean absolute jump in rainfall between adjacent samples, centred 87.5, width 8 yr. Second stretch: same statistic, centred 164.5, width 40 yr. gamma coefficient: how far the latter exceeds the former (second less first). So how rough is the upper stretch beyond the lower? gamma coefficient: -0.25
